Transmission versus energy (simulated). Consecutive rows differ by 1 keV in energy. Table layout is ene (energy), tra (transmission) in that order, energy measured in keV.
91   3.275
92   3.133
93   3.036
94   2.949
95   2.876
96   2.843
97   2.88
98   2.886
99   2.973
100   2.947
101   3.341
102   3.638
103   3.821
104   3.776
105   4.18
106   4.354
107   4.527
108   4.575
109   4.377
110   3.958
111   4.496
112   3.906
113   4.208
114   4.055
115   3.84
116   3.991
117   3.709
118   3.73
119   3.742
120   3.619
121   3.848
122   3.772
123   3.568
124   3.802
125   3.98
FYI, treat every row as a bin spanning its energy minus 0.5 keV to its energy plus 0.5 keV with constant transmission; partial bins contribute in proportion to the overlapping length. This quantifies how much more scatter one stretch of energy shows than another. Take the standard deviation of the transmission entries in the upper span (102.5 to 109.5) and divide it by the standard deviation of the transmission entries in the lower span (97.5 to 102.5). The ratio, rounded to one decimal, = 1.0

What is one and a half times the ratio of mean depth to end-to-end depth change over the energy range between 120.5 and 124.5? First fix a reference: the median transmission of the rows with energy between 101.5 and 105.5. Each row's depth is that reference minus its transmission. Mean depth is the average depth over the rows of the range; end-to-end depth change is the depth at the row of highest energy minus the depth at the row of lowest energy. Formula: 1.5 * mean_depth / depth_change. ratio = 2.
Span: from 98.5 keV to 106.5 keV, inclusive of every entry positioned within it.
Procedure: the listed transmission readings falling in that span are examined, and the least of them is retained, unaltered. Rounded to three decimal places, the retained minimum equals 2.947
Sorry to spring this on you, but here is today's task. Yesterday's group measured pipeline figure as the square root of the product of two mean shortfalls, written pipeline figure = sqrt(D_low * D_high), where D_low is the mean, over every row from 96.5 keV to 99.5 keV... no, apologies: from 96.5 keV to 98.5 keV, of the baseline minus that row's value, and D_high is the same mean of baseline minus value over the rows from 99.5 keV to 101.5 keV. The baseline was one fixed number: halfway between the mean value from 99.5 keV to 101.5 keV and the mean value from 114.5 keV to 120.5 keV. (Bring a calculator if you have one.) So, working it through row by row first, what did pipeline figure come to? 0.42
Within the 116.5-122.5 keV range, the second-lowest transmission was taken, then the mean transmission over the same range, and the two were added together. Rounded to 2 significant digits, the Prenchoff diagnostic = 7.4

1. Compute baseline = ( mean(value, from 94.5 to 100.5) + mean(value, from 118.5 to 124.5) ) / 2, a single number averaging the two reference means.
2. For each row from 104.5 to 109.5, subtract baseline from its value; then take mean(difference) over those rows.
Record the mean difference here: 1.1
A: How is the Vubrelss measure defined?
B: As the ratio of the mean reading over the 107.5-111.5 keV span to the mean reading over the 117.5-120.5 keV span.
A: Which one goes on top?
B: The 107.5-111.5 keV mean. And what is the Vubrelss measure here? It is 1.2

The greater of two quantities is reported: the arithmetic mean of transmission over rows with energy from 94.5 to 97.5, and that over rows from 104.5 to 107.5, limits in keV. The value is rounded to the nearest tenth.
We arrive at 4.4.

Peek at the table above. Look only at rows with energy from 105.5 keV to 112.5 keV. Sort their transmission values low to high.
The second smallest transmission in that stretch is 3.958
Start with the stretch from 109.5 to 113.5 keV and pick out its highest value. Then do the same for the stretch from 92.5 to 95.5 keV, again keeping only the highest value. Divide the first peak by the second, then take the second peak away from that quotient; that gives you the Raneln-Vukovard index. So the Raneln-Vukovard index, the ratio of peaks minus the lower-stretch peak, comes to -1.6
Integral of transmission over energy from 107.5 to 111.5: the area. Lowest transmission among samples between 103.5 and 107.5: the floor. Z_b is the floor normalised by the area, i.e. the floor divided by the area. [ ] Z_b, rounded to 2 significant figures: 0.22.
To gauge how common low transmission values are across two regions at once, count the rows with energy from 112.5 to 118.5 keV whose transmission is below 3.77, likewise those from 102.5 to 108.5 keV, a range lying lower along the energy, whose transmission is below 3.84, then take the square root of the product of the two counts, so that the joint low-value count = 2.0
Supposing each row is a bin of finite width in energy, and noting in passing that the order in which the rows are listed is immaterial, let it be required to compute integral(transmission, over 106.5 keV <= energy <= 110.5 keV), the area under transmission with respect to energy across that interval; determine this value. 17.4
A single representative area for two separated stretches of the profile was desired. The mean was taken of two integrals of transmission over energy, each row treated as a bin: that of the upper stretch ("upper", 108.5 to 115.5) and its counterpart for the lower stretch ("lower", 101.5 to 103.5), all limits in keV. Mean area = 18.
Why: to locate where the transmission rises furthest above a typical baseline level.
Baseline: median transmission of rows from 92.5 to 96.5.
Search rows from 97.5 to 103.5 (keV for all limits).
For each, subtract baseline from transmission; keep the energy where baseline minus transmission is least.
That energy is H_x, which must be 103 keV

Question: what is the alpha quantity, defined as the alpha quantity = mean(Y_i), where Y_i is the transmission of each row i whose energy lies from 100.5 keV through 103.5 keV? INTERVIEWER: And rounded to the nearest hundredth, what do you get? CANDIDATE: 3.60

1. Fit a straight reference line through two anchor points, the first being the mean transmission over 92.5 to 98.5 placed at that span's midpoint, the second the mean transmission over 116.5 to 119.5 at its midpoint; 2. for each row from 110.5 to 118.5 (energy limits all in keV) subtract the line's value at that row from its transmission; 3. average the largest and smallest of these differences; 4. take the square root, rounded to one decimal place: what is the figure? 0.7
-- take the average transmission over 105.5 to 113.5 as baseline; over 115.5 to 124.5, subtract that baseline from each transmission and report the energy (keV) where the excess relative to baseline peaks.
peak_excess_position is 116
